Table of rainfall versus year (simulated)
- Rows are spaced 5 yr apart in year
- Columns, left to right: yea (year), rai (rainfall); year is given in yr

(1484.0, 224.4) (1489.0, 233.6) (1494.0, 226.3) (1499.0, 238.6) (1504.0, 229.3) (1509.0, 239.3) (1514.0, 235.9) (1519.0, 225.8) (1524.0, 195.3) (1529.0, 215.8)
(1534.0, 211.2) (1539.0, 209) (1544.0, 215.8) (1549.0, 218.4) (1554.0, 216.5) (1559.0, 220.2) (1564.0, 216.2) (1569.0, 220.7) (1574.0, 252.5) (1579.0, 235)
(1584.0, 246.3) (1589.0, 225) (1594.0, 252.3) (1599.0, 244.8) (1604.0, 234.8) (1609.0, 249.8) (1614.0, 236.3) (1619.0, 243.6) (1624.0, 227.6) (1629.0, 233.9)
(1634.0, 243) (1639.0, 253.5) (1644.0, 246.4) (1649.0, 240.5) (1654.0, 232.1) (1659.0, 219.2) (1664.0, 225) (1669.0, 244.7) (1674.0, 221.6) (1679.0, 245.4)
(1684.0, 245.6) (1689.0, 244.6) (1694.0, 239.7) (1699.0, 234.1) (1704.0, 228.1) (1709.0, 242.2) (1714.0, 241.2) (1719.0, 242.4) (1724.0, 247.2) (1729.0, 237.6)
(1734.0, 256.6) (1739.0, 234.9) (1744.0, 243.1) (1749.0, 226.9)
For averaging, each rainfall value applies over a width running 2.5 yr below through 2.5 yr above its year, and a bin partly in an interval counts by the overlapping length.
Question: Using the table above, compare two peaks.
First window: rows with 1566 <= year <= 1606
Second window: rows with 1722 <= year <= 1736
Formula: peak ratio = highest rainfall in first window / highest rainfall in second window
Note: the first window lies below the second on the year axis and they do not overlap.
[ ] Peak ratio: 0.98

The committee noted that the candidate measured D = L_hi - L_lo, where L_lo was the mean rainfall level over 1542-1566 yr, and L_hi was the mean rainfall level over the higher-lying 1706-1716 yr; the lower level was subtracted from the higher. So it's 24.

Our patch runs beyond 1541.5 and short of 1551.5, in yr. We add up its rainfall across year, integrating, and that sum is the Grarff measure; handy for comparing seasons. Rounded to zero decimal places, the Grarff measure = 2171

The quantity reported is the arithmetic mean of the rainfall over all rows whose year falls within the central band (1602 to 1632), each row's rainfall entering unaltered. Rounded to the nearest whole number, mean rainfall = 238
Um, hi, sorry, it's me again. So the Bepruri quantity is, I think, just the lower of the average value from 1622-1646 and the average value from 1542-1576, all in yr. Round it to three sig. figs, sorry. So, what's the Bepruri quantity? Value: 223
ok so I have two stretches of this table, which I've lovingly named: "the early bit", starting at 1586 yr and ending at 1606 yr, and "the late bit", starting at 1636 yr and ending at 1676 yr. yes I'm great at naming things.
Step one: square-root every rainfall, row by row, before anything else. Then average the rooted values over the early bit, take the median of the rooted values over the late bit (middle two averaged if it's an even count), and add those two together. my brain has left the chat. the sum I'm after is 30.8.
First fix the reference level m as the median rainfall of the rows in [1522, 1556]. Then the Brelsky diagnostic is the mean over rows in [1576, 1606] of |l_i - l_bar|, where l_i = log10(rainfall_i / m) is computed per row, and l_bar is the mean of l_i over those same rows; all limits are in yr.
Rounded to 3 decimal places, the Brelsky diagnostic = 0.015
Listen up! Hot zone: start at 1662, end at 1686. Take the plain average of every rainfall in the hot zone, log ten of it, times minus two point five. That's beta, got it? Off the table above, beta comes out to -5.93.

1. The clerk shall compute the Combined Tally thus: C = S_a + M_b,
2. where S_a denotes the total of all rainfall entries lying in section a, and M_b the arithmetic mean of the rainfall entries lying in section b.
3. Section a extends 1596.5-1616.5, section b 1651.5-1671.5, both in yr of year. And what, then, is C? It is 1196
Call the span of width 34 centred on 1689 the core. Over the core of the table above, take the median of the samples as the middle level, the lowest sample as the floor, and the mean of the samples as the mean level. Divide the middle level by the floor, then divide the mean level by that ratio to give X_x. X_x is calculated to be 219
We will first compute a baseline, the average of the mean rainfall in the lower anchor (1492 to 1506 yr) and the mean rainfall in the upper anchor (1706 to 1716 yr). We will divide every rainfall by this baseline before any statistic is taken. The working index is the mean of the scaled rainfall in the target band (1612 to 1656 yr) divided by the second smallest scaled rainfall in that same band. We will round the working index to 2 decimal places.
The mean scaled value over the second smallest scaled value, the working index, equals 1.03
